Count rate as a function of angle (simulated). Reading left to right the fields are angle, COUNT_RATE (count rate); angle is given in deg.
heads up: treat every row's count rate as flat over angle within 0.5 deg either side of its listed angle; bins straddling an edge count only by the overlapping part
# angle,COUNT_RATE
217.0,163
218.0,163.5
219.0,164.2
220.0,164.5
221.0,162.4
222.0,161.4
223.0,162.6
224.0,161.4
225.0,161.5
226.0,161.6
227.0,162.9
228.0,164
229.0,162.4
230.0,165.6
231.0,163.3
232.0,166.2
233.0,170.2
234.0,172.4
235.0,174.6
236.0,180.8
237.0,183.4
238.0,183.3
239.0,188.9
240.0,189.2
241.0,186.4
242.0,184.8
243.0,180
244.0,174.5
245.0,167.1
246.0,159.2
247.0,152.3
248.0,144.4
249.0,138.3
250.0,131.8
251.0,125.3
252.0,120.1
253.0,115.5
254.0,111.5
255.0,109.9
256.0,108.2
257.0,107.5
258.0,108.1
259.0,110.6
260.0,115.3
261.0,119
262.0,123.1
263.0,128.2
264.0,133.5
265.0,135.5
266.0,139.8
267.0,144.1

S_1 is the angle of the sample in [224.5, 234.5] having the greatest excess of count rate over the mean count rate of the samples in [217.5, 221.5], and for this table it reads 234.0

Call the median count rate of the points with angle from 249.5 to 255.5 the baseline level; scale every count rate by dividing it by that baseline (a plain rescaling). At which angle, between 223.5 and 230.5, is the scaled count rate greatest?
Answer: 230.0 deg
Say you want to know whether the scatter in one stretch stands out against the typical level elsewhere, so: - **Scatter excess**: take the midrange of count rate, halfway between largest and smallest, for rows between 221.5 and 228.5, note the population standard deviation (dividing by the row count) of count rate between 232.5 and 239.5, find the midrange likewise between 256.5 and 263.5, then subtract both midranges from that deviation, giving -274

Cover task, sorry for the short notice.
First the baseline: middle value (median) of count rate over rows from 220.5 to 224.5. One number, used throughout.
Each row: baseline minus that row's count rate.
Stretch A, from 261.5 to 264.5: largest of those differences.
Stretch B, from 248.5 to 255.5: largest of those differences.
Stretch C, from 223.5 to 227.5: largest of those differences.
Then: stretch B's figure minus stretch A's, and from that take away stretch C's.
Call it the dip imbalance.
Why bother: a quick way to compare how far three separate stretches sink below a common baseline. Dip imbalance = 13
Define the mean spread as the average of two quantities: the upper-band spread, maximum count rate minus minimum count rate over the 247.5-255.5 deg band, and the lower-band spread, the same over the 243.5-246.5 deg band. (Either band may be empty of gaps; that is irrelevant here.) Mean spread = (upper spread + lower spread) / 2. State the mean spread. 25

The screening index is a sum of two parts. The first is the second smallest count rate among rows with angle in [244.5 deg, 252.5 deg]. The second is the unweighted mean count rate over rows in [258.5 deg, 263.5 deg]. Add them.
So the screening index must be 245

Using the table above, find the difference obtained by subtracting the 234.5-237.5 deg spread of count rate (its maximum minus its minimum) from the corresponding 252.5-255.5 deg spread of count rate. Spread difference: -3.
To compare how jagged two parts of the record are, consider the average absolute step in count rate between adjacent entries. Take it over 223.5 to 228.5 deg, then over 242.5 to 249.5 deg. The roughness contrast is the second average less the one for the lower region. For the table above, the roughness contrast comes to 6.3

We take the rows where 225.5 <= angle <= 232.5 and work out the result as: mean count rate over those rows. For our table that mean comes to 164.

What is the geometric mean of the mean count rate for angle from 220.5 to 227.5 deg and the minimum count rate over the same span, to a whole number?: 162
